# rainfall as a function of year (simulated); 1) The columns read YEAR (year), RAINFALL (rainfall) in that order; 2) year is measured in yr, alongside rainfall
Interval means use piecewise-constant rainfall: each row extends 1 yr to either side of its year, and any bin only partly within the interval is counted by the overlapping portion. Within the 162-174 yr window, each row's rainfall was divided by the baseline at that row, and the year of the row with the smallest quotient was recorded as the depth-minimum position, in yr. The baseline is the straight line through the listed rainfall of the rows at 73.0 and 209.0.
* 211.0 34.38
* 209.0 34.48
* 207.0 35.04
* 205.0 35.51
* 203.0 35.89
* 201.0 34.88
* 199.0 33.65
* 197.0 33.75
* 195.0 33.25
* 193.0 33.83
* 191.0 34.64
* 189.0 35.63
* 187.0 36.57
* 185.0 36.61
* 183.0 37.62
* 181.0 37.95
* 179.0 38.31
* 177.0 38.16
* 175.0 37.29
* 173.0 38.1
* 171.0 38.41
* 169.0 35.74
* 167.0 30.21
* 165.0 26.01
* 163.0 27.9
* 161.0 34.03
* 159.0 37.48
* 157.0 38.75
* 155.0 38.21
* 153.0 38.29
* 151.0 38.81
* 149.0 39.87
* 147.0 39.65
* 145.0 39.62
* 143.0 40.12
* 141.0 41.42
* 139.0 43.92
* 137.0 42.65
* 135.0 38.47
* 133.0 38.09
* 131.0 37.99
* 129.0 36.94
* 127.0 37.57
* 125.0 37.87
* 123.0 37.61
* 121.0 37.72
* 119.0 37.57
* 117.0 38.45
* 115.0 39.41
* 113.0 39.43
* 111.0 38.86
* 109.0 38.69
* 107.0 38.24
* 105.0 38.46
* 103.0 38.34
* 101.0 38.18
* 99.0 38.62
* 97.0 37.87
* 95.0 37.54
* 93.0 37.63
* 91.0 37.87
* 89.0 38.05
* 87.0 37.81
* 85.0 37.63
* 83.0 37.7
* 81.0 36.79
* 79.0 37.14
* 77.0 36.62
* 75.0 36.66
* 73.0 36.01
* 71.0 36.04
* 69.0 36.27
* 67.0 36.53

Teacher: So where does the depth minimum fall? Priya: 165.0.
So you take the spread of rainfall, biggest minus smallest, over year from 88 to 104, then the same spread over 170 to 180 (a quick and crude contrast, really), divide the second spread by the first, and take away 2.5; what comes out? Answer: -1.5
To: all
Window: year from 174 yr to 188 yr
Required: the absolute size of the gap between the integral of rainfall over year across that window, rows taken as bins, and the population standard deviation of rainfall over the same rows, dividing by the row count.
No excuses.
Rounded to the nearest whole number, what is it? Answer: 524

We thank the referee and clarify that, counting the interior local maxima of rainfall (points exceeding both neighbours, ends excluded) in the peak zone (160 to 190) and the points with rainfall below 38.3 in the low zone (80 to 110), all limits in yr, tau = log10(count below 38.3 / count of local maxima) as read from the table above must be 0.74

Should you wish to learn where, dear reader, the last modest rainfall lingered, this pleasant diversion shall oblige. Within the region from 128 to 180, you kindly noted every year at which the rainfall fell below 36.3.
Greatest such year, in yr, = 169.0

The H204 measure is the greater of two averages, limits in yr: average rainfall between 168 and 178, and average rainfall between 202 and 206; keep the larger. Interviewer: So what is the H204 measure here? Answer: 37.5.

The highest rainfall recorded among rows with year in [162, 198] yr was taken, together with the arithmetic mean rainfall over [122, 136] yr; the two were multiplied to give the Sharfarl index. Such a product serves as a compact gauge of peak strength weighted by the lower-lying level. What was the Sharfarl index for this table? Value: 1452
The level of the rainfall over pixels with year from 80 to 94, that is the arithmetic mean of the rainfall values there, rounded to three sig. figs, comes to 37.6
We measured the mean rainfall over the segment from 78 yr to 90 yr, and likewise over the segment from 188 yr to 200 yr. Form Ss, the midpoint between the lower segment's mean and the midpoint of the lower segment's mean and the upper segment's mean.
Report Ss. 36.7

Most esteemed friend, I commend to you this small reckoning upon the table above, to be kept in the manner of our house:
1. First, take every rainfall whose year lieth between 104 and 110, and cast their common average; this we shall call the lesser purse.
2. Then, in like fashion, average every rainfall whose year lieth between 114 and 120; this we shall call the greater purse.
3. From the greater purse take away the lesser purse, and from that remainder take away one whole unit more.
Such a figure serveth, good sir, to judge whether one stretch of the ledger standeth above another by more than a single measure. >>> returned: -1.0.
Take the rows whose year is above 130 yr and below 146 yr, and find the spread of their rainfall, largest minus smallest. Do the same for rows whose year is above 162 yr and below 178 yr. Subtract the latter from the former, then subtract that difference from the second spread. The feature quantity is 19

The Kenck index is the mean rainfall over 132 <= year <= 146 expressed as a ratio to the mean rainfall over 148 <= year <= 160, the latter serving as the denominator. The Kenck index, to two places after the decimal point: 1.05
